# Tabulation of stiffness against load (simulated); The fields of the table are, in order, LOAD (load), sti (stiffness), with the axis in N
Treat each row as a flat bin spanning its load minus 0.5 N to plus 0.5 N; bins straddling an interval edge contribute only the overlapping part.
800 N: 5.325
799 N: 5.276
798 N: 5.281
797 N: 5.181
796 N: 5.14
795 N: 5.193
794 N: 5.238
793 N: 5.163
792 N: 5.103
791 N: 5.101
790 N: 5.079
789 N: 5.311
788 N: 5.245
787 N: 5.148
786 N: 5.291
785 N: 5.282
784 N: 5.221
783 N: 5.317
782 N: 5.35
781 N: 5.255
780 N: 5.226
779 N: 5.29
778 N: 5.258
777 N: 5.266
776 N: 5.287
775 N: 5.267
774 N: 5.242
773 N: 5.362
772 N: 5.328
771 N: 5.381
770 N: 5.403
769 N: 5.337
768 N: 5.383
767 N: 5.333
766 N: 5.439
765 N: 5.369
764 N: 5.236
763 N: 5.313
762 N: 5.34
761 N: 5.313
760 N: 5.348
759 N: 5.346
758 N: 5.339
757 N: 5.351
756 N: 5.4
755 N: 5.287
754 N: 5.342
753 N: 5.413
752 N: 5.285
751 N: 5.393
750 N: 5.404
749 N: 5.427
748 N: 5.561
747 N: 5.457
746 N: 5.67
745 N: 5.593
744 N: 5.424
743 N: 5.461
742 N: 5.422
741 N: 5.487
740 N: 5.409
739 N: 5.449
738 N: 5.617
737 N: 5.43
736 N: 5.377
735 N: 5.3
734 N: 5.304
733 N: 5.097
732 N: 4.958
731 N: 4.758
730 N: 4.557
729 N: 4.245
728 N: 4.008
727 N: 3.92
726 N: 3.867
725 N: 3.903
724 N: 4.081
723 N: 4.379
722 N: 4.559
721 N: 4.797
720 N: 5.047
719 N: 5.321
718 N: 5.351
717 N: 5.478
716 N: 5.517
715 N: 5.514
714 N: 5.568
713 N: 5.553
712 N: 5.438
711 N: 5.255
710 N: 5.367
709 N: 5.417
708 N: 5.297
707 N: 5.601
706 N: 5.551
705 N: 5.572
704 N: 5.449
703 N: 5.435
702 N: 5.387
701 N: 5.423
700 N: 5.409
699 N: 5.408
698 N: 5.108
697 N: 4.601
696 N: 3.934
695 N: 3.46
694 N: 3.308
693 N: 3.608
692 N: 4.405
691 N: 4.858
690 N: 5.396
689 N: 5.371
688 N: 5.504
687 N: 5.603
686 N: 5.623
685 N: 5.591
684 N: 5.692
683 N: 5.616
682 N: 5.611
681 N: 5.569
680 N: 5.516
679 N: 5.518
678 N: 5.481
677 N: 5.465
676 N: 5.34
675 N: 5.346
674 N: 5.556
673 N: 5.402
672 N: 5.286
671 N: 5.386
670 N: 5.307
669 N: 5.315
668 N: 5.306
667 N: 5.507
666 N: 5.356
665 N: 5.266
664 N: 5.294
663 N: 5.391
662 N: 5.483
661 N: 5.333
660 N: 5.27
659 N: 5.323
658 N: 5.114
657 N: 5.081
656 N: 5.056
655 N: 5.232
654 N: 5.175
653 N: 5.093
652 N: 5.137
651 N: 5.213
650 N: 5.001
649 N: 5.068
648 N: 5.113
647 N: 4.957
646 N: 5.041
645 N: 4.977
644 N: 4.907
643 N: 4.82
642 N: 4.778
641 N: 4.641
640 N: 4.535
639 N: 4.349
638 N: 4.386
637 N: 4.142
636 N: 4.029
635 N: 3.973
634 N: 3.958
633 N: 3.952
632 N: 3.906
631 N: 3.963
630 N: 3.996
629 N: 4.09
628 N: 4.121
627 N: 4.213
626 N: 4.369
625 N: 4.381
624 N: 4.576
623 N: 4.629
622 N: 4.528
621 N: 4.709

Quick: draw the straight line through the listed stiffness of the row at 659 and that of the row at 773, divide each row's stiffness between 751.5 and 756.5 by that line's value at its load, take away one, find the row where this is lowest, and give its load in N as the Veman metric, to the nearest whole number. 752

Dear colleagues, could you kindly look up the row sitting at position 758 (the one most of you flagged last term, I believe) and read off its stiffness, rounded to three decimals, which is 5.339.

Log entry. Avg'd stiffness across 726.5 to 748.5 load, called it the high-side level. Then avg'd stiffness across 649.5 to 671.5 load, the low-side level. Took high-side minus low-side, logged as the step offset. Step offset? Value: -0.10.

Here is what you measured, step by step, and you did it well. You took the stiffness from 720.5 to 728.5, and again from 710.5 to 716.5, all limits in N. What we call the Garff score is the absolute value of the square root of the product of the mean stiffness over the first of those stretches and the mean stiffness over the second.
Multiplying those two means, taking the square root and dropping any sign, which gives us 4.8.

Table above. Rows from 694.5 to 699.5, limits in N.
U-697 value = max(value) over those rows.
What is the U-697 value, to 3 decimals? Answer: 5.408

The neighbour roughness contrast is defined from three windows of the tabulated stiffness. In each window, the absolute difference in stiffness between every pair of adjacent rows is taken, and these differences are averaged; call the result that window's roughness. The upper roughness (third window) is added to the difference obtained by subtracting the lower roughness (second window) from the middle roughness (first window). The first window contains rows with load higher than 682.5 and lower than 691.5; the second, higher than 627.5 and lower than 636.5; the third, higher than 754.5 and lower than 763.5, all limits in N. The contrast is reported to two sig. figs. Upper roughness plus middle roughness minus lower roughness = 0.12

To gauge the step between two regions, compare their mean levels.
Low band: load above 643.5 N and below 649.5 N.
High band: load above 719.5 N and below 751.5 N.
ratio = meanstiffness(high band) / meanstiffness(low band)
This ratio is 1.00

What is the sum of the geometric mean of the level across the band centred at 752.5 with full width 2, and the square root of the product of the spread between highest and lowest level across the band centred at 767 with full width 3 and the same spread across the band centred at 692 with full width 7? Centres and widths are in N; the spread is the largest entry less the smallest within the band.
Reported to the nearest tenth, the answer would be 5.8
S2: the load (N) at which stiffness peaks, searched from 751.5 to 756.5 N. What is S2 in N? 753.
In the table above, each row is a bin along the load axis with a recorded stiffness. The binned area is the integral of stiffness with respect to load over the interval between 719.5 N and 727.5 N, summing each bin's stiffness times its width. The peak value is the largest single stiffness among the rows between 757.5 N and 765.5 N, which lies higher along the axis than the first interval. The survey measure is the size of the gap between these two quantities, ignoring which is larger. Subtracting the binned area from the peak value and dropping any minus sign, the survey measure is 29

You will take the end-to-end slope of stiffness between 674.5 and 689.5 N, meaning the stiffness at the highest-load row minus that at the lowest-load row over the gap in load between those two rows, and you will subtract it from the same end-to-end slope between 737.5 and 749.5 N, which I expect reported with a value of -0.019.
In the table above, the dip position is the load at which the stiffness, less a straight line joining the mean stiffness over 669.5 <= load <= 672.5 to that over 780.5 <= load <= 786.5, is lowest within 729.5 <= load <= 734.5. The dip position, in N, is 730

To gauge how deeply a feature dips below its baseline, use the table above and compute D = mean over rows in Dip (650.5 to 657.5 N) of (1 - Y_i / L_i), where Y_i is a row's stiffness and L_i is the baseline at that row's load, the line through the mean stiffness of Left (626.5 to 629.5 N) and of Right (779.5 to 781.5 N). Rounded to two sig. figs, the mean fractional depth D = -0.19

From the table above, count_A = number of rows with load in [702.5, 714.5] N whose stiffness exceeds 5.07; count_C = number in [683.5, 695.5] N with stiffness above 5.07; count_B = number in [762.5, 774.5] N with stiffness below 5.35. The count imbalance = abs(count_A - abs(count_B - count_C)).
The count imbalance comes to 11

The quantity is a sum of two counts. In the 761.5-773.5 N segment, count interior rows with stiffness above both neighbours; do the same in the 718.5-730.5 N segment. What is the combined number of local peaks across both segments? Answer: 3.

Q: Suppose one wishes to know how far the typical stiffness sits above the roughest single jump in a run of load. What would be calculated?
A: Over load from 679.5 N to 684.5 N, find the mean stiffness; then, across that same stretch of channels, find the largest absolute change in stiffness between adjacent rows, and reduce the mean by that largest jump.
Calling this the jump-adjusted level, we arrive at 5.5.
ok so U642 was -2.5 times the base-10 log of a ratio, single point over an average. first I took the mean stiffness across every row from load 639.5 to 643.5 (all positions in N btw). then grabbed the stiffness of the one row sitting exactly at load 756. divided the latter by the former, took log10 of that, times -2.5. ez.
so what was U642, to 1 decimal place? -0.2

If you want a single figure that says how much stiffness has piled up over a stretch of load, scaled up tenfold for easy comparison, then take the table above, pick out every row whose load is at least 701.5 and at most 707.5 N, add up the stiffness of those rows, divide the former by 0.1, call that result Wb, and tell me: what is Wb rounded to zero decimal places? 330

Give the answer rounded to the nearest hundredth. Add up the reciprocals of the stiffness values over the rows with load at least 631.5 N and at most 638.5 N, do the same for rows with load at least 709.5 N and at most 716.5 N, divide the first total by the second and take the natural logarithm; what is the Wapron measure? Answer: 0.30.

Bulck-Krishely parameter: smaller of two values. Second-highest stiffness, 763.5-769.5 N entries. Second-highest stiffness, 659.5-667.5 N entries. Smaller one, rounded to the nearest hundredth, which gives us 5.38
